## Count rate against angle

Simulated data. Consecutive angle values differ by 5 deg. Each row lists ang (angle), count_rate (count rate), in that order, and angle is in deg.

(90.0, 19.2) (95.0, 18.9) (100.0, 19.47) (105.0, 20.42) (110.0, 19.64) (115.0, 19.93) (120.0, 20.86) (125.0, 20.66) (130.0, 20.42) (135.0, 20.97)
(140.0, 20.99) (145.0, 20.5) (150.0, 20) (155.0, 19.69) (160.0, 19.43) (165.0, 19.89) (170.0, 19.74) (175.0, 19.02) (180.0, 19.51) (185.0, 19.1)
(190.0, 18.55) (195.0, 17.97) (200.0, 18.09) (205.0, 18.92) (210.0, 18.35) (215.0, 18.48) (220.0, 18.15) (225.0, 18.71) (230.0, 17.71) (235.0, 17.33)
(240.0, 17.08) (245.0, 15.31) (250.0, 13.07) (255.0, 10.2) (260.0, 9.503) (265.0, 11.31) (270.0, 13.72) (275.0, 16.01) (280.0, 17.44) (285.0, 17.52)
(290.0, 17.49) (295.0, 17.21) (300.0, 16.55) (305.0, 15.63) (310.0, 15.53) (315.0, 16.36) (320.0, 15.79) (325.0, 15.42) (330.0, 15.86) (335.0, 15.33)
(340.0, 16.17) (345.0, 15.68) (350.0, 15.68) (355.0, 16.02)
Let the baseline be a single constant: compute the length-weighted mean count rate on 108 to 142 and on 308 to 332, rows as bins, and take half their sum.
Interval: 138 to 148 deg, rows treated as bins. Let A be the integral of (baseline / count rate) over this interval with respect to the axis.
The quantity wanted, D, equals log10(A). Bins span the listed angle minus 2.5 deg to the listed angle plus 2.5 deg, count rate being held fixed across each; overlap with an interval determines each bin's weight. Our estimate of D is 0.94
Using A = 8.8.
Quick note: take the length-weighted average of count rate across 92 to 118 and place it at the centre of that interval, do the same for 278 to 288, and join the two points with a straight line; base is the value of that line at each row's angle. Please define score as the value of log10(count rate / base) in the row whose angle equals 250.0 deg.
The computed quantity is -0.136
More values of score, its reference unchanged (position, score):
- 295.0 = -0.003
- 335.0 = -0.041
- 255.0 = -0.243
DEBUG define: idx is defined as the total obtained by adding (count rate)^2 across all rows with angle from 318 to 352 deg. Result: 1727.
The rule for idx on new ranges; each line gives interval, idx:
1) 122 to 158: 2932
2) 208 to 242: 2263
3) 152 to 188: 2658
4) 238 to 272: 1207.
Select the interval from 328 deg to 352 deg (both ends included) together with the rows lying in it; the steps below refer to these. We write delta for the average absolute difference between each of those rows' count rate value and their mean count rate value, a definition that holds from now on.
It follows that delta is 0.22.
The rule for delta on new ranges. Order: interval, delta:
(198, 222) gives 0.24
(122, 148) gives 0.22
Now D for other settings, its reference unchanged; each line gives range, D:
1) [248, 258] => 1.21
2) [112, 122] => 0.95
